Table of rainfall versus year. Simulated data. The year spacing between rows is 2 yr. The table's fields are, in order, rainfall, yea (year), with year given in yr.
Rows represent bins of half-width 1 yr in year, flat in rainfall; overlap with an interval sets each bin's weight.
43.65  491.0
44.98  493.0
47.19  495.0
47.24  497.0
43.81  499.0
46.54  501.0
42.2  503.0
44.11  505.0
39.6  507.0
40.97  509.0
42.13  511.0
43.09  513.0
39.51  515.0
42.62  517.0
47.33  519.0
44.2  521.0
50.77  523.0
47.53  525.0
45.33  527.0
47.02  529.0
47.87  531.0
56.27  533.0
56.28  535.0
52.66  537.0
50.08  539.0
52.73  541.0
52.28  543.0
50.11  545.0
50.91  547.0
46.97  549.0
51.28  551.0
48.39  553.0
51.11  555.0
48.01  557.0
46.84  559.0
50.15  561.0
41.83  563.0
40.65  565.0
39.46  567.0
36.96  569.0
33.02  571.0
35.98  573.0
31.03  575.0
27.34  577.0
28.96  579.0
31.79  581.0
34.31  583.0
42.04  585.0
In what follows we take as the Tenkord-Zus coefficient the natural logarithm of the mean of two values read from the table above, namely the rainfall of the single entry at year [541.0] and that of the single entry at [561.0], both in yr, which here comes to 3.94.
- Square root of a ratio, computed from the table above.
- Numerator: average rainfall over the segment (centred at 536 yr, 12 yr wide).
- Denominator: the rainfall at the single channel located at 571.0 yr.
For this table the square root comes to 1.26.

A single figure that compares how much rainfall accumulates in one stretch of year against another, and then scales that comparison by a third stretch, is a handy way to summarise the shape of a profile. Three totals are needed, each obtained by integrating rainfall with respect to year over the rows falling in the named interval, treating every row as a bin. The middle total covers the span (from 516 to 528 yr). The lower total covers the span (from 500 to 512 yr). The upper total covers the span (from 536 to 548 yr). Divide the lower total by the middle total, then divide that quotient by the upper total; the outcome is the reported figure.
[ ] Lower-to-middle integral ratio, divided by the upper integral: 0.0015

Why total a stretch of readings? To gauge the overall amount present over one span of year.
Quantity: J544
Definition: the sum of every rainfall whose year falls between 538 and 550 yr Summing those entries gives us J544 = 303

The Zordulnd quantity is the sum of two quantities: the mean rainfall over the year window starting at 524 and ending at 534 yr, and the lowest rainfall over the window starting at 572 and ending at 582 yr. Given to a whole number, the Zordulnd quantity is 76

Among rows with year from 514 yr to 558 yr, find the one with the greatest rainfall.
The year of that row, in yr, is 535.0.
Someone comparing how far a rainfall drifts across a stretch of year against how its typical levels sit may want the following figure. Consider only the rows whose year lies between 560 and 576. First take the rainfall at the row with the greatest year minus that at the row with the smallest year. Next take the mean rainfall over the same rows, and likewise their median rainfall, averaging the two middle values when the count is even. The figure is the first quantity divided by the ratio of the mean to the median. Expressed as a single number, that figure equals -19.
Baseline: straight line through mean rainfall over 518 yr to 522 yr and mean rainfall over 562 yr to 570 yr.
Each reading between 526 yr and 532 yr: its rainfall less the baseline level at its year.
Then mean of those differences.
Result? 2.2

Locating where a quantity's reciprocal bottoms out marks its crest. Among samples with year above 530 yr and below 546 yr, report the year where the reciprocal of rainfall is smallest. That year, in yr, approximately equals 535.0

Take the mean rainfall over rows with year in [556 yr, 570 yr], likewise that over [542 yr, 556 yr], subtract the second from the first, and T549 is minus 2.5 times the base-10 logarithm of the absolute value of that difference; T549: -2.1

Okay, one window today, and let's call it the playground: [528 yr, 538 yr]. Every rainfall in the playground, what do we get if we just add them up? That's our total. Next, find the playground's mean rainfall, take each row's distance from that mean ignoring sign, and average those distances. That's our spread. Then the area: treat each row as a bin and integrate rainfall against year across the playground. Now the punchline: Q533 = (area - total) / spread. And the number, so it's 71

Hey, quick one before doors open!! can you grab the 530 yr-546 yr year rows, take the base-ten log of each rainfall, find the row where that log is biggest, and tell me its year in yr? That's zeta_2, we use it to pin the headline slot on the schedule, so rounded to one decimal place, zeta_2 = 535.0 yr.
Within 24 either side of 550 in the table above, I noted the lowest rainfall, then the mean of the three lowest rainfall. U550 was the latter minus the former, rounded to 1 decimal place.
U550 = 2.3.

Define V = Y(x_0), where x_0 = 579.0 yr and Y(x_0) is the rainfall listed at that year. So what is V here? 28.96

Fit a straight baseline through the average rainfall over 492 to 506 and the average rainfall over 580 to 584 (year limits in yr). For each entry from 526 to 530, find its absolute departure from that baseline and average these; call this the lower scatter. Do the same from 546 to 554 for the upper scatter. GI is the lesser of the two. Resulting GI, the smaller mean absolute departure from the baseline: 5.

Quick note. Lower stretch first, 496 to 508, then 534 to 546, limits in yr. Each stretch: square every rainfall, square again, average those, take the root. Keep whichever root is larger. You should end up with 2754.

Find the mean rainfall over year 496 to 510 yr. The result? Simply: 43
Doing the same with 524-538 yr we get 50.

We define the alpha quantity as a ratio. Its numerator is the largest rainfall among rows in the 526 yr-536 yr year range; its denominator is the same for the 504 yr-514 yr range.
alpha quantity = 1.3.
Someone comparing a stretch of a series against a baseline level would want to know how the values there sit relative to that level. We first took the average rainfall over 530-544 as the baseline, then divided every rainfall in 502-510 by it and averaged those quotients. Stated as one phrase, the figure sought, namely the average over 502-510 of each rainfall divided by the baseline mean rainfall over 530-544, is 0.79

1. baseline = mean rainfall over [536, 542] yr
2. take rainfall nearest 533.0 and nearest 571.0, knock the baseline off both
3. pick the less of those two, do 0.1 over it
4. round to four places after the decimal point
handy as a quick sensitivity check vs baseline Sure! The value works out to -0.0053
